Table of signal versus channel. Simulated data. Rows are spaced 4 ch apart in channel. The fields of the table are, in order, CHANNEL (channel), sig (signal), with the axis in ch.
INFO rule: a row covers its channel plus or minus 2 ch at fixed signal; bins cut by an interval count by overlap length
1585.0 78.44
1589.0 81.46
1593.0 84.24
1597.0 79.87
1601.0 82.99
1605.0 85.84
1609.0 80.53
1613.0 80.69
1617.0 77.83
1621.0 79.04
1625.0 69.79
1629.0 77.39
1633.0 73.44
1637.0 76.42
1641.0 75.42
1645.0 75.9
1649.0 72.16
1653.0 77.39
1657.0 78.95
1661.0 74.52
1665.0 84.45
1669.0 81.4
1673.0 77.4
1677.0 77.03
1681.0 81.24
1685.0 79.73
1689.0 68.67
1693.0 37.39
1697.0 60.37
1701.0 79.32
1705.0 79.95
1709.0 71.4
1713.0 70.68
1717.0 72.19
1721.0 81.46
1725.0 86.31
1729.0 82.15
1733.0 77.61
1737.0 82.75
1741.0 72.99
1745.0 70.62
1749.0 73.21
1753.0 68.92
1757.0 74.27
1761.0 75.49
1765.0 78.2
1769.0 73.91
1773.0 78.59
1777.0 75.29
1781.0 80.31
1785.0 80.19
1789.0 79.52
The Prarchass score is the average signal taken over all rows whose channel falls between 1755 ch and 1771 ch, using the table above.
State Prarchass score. 75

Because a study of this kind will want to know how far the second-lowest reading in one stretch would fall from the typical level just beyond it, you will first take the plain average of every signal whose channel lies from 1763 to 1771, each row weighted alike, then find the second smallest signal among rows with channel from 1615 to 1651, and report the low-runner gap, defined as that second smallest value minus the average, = -3.9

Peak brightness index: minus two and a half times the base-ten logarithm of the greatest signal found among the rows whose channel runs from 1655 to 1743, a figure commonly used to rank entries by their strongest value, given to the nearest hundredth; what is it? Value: -4.84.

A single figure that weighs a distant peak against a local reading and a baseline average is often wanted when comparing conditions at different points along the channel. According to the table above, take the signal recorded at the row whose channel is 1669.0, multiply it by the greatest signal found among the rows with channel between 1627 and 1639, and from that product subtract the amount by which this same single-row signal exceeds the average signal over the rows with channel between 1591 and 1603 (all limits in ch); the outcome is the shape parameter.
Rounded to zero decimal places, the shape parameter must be 6301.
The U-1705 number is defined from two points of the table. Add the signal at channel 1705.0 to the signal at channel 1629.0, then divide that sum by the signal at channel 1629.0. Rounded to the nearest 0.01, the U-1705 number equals 2.03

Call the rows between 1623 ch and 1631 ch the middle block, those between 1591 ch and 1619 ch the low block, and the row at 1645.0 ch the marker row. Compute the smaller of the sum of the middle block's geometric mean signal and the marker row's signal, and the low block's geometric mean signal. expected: 81.7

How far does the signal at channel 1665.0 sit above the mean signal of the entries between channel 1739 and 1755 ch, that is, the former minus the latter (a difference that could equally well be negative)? 13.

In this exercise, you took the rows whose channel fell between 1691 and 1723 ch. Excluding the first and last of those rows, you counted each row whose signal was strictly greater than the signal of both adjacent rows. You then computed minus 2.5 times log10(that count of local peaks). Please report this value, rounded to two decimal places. 0.00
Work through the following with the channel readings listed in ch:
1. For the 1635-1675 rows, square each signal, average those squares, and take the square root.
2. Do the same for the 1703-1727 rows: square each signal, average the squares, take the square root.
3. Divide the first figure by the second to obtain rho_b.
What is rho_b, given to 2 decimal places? 1.00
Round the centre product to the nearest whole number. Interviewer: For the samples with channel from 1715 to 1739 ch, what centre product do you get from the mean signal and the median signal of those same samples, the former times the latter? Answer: 6578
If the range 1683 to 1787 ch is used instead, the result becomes 5602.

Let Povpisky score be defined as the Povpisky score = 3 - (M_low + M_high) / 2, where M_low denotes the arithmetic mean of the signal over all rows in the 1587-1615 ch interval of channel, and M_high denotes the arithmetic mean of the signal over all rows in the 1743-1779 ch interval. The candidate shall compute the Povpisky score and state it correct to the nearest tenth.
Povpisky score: -75.3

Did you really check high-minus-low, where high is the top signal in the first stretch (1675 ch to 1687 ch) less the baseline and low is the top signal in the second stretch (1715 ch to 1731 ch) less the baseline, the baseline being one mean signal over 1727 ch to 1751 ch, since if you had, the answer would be -5.1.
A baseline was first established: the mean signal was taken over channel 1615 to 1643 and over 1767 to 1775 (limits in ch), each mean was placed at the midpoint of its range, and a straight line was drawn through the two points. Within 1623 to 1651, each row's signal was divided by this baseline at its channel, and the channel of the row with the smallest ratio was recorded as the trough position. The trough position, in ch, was 1625.0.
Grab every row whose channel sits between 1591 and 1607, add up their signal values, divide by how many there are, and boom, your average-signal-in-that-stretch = 83.2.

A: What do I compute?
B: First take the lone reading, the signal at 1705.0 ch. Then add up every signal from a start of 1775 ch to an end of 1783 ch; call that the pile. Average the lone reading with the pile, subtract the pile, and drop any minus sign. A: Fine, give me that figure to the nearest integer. 38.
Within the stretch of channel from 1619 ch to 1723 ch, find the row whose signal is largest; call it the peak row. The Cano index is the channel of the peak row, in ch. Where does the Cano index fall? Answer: 1665.0 ch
